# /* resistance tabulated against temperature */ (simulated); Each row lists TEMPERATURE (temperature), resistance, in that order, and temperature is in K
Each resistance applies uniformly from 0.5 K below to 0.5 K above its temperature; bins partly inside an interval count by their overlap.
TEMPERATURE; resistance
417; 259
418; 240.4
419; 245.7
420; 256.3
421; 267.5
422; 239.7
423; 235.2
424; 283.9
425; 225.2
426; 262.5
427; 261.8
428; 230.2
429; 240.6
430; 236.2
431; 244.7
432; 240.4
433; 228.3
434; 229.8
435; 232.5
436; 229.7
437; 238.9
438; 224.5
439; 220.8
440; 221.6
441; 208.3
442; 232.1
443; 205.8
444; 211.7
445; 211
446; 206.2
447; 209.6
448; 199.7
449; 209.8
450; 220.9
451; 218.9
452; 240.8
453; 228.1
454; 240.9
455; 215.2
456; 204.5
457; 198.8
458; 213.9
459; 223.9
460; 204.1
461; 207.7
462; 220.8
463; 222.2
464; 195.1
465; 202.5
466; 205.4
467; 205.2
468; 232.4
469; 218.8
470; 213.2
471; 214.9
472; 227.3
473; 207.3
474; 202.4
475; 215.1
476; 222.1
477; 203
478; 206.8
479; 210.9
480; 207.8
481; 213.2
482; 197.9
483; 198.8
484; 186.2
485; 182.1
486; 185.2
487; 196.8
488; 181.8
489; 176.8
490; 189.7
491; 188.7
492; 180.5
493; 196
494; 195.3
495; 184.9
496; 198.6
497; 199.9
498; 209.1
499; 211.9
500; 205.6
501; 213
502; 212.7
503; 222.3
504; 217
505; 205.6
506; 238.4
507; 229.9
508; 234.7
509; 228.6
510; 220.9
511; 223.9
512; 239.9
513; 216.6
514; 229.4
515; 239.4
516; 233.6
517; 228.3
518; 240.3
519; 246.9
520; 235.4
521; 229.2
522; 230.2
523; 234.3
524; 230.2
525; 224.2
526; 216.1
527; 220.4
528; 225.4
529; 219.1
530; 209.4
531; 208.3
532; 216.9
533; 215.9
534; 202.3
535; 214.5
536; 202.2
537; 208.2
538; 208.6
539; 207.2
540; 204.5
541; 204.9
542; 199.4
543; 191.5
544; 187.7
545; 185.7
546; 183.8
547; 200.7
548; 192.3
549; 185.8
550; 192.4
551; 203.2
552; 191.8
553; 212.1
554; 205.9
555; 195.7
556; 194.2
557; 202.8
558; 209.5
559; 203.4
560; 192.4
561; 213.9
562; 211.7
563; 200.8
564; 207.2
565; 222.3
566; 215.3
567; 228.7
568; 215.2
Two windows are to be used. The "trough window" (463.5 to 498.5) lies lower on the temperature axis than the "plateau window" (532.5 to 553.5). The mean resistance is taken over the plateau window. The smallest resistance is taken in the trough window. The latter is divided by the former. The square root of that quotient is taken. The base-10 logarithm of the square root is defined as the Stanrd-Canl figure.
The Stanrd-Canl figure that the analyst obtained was -0.026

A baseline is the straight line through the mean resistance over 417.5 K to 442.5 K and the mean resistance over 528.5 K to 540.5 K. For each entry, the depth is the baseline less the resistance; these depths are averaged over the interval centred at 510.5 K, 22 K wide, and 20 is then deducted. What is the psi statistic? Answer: -30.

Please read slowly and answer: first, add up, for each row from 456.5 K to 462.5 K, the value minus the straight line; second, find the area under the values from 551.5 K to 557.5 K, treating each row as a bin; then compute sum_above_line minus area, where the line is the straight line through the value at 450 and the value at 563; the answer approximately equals -1249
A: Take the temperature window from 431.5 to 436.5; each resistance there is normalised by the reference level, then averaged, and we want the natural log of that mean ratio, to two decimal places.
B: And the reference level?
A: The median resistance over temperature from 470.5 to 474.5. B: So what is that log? 0.10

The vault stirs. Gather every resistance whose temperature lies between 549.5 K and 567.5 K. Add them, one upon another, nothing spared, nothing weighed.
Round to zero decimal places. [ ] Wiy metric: 3703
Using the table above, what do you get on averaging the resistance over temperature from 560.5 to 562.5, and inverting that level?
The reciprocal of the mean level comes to 0.0047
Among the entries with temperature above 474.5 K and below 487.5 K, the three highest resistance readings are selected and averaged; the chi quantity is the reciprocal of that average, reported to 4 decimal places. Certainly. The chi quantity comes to 0.0046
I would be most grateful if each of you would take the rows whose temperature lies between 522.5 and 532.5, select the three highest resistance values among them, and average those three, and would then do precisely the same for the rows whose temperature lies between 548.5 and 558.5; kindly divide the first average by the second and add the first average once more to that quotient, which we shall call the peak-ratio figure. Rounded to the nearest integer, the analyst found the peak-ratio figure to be 231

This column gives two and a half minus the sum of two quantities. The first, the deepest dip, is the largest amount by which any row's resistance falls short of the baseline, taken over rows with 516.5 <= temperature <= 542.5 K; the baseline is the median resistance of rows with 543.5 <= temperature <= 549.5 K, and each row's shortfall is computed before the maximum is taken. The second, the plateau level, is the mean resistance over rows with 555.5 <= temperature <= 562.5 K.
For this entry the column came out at -189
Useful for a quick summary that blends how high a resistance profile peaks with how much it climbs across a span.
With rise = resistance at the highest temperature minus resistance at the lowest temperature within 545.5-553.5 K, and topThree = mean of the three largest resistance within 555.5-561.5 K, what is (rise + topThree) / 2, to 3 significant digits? 119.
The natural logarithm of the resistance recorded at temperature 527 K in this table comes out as 5.40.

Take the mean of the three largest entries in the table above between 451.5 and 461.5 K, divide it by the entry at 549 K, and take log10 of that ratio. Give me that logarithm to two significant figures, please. 0.10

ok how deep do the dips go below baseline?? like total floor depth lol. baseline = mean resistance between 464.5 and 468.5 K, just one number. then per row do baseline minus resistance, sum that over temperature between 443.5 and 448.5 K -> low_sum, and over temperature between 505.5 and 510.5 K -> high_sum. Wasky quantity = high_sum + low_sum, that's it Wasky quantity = -77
